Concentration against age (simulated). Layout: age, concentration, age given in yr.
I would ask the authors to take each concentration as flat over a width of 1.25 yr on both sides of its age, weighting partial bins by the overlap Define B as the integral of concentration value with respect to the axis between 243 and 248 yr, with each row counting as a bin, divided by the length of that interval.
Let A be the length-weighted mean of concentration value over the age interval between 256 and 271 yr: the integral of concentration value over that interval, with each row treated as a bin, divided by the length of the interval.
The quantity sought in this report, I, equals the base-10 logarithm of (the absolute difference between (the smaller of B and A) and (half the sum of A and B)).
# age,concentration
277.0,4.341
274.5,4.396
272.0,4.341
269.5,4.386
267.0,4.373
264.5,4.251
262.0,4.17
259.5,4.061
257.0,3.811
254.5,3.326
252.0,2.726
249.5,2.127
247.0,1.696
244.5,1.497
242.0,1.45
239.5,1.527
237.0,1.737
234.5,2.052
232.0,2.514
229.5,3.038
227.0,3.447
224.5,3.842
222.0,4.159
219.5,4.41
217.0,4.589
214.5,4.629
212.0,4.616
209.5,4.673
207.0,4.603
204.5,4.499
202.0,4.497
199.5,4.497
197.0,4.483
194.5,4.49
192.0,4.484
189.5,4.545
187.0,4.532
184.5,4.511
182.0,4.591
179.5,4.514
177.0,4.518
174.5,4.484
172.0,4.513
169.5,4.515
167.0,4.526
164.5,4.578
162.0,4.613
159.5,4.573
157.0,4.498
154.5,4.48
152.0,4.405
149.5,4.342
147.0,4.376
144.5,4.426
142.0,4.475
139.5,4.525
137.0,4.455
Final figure 0.11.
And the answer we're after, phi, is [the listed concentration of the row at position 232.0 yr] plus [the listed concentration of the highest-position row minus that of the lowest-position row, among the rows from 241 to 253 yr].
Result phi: 3.8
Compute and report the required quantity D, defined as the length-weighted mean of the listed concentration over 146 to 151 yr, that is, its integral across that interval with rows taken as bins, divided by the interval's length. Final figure 4.36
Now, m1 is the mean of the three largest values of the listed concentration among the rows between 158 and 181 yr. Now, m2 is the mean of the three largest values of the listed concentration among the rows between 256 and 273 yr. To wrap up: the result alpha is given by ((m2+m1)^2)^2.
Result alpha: 6430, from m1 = 4.59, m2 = 4.37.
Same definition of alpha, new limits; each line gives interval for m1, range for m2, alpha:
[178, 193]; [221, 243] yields 4913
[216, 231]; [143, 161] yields 6283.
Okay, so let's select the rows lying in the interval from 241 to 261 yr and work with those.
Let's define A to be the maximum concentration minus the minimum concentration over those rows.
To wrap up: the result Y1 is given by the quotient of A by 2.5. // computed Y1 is 1.04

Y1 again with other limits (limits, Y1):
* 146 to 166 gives 0.11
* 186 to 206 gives 0.02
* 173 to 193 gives 0.04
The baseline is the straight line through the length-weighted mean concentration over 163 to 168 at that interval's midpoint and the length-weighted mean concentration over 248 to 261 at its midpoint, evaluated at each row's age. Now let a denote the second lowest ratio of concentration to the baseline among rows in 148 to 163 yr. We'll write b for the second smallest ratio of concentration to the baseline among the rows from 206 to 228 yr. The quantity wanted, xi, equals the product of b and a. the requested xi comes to 0.97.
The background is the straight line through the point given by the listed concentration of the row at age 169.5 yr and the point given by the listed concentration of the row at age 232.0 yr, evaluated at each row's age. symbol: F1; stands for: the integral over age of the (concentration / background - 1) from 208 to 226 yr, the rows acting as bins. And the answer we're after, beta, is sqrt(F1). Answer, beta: 2.9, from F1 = 8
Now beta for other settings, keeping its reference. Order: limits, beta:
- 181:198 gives 1.7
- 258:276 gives 6.2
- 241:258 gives 2.1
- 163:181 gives 0.6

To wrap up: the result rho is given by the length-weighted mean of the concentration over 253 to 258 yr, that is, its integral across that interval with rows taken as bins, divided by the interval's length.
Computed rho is 3.51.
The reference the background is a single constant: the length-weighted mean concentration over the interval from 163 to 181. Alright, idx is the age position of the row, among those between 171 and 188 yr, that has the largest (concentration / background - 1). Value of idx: 182.0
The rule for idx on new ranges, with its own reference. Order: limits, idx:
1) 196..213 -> 209.5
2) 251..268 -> 267.0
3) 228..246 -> 229.5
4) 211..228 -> 214.5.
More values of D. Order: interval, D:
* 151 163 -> 4.51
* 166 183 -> 4.52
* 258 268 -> 4.20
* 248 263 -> 3.33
